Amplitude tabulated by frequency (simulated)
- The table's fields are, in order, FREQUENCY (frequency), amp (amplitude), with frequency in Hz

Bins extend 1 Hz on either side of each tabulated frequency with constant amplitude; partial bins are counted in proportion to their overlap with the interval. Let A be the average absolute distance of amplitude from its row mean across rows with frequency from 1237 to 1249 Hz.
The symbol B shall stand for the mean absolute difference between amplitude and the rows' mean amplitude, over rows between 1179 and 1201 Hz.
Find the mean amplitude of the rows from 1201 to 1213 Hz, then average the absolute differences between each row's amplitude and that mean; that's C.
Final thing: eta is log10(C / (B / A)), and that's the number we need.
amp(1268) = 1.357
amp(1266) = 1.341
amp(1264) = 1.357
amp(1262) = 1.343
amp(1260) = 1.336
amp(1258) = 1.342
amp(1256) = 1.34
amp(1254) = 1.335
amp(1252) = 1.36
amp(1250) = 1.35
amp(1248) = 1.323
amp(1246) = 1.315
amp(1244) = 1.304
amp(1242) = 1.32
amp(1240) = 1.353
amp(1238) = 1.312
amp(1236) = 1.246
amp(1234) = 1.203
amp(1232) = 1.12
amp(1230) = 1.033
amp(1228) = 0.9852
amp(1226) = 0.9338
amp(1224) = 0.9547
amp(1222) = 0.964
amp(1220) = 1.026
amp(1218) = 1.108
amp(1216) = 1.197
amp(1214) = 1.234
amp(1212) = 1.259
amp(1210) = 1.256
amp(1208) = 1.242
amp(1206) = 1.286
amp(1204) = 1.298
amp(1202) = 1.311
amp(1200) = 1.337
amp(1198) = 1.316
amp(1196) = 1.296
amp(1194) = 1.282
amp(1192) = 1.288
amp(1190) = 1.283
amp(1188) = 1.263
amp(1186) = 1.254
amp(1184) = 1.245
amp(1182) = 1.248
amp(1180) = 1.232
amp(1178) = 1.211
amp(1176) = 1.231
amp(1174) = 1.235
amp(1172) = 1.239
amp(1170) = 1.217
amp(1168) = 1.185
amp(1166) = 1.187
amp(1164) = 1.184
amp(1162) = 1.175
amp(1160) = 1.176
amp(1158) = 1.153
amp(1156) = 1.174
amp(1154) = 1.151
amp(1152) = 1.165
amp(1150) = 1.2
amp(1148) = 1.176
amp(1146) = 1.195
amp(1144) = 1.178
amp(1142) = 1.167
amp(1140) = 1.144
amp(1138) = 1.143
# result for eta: -2.0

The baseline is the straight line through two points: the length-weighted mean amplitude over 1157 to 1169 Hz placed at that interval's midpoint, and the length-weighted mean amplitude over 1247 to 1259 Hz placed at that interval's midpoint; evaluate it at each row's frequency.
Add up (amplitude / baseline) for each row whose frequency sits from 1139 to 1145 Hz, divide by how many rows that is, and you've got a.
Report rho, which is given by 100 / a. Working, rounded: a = 1.022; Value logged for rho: 97.9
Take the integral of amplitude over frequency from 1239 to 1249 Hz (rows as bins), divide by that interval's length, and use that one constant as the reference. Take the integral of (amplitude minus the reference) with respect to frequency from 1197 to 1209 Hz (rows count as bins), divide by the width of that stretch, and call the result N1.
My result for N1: -0.02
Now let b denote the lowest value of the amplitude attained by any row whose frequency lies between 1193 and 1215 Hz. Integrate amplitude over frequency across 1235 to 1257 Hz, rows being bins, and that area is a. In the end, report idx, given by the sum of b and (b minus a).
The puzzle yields -26.6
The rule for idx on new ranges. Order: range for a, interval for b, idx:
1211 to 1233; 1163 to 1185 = -21.3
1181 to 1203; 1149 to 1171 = -25.9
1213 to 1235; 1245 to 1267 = -20.9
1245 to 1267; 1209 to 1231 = -27.6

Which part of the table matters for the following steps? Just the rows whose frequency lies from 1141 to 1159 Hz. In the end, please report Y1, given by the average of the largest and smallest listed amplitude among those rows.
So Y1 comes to 1.18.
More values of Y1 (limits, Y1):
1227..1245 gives 1.17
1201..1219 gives 1.21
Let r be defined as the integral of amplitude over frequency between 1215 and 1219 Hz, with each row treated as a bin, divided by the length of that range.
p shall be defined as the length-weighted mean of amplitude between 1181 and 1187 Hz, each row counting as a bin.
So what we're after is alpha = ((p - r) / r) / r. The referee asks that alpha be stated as 0.07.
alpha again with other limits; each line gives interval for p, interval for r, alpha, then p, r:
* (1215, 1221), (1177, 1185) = -0.08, 1.11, 1.23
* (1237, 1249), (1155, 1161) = 0.11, 1.32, 1.17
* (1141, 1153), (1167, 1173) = -0.02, 1.18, 1.21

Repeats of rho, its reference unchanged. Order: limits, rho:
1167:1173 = 98.0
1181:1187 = 97.3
